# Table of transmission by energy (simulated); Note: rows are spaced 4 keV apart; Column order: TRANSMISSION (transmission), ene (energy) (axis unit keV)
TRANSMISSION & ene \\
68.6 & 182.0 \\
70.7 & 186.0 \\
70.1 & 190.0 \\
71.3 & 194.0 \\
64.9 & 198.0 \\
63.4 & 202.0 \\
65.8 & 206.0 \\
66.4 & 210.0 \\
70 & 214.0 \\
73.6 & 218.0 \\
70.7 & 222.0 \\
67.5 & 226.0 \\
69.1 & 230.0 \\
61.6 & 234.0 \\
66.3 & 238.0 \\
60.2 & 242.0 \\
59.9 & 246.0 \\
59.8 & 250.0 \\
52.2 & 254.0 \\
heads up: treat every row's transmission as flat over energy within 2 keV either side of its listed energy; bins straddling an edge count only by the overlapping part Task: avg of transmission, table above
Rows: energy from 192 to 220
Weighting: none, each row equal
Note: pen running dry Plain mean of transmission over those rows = 67.9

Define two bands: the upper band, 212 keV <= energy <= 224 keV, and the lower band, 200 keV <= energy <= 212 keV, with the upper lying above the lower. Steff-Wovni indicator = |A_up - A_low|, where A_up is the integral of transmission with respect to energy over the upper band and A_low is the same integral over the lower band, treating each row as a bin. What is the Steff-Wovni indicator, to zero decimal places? 75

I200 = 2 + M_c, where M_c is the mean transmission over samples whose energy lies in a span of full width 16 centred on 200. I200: 68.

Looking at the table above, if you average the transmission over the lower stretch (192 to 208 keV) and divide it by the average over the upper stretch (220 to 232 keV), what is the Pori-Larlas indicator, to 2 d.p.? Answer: 0.96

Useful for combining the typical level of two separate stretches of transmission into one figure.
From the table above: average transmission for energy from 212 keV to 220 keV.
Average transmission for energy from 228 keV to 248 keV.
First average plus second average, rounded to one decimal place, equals 135.2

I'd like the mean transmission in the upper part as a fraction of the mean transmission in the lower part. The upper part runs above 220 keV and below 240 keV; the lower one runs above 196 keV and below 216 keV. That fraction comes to 1.01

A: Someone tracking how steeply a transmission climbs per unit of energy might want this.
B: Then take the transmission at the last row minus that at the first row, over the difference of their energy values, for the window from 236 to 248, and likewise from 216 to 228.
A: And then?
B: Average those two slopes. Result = -0.8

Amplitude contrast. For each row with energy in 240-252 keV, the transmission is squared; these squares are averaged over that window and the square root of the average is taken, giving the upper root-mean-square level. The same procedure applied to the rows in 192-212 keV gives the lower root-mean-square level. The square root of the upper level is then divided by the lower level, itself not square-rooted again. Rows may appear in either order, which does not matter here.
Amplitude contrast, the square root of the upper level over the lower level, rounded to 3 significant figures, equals 0.117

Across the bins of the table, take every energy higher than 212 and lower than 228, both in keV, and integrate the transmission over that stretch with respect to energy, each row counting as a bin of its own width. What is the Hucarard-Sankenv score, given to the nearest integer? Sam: 1127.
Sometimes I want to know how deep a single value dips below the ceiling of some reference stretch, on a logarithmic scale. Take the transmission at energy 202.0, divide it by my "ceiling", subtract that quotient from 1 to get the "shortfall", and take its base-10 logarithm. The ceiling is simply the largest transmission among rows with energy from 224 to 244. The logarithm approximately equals -1.1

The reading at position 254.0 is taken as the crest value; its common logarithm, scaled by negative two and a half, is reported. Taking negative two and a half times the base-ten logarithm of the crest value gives -4.29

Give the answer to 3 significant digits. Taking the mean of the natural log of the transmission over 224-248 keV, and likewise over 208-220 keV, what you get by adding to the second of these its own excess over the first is 4.34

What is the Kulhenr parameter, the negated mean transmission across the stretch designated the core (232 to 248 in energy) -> -62.0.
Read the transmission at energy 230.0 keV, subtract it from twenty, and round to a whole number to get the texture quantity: -49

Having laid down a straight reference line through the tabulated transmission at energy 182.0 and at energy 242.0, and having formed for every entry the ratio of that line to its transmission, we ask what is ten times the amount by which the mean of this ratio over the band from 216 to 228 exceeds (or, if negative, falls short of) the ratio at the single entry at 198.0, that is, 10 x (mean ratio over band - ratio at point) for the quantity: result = -1.3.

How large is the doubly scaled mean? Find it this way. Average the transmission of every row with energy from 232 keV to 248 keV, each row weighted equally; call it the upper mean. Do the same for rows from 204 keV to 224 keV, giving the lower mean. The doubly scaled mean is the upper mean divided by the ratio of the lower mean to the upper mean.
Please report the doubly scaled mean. 55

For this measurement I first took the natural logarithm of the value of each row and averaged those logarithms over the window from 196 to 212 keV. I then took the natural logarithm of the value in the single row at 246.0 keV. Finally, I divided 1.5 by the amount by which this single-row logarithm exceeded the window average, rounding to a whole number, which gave -18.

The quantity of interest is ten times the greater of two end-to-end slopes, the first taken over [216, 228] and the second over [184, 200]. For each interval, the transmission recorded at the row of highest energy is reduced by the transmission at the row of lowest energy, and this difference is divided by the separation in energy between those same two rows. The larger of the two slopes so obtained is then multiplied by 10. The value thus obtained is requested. -4.8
